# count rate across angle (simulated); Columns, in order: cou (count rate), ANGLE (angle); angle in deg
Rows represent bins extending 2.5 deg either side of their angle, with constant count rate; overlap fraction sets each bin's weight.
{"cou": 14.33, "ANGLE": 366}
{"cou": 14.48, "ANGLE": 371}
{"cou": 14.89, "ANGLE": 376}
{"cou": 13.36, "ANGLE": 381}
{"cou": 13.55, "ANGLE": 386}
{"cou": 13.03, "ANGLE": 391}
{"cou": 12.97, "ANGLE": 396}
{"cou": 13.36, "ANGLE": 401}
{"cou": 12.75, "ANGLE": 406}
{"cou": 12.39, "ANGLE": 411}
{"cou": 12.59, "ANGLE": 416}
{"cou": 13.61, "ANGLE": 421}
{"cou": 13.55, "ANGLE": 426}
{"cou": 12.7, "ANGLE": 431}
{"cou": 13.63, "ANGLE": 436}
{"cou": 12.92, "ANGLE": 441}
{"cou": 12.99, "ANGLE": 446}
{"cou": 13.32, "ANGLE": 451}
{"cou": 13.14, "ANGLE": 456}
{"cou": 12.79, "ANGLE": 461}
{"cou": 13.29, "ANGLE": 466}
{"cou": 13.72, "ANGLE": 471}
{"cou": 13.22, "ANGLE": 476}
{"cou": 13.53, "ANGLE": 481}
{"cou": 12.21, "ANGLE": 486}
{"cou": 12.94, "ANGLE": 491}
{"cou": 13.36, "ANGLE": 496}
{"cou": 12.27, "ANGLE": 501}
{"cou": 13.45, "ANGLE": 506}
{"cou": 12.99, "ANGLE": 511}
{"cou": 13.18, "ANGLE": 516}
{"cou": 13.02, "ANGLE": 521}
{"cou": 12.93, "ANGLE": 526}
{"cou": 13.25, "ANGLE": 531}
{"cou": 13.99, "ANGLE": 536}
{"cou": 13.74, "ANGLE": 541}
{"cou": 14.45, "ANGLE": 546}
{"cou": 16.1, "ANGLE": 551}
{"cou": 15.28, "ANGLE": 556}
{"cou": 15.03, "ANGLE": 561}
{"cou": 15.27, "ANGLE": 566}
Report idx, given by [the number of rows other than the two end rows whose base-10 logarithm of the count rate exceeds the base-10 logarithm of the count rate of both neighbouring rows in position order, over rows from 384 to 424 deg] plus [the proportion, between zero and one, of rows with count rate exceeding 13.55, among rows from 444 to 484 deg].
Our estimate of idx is 1.1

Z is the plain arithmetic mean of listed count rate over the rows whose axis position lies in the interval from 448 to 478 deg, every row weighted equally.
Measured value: 13.2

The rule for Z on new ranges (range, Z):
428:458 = 13.1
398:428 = 13.0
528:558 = 14.5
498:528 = 13.0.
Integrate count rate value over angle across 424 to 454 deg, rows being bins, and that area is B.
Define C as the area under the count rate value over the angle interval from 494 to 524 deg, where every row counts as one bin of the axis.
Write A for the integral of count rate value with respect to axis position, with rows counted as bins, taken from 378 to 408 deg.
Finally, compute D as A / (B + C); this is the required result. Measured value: 0.504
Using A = 396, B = 395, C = 391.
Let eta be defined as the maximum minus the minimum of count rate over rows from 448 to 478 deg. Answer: 0.93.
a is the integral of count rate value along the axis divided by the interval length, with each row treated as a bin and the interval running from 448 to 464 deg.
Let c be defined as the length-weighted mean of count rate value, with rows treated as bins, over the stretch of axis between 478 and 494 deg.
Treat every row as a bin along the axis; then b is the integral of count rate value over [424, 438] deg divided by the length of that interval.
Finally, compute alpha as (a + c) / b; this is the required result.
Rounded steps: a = 13.1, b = 13.27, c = 12.9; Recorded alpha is 1.96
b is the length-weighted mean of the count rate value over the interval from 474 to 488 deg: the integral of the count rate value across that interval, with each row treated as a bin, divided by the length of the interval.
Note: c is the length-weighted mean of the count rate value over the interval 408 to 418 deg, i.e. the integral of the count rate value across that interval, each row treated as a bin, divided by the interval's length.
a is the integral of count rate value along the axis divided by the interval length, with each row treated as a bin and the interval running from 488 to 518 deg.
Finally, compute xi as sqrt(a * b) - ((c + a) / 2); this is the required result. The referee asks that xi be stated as 0.3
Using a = 13.0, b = 13.0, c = 12.5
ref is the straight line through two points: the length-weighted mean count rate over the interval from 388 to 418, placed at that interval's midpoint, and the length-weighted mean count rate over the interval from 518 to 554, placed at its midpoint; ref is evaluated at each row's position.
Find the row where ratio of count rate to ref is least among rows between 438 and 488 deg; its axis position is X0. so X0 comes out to 486 deg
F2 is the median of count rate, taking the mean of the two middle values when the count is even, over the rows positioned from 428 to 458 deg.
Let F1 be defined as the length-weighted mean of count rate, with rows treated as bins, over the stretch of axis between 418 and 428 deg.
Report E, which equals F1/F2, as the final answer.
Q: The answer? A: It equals 1.04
